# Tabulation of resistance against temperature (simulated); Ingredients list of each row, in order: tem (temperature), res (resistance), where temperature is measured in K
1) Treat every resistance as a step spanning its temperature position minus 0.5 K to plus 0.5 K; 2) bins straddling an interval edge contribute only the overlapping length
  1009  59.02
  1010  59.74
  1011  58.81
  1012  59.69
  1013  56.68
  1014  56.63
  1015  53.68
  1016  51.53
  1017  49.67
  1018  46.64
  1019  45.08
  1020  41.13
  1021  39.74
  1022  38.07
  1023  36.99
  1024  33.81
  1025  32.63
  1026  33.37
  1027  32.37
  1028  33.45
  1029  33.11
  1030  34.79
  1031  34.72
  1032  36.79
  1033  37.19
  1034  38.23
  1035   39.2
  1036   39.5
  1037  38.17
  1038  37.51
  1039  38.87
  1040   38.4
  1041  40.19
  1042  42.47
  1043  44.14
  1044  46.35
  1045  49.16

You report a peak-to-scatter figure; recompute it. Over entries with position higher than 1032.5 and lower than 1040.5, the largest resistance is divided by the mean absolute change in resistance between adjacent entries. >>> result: 45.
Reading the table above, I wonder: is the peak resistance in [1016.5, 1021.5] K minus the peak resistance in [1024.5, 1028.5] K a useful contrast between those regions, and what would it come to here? 16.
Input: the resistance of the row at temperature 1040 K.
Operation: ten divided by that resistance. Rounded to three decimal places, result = 0.260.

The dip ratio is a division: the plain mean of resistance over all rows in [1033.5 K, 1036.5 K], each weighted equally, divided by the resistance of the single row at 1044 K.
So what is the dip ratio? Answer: 0.84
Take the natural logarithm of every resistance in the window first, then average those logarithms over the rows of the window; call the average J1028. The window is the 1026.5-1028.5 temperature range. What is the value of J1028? 3.49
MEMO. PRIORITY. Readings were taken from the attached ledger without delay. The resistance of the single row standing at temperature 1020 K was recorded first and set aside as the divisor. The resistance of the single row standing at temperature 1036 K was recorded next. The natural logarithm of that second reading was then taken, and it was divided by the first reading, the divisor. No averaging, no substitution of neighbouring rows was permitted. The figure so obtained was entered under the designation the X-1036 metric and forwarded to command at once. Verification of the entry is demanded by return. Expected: 0.089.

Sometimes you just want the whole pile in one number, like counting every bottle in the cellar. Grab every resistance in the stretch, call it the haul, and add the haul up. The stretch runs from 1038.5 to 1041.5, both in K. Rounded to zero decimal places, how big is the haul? 117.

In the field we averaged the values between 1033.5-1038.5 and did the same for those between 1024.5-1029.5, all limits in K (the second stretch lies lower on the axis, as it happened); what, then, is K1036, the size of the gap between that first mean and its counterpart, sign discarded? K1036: 5.5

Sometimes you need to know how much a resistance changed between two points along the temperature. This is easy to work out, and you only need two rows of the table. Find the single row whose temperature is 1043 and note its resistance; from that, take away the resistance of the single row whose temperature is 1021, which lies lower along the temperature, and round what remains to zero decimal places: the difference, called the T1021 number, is 4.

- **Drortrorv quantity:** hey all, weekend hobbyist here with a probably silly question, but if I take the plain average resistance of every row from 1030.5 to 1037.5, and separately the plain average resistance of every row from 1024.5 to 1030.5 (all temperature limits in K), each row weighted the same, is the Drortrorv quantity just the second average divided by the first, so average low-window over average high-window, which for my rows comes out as 0.88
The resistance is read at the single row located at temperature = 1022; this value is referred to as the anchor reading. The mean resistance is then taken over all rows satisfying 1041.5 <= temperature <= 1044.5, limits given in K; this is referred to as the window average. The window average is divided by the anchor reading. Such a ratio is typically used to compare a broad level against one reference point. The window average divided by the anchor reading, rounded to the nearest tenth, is 1.2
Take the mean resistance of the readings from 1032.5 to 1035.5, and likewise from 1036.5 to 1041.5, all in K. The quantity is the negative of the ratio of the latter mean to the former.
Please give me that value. -1.01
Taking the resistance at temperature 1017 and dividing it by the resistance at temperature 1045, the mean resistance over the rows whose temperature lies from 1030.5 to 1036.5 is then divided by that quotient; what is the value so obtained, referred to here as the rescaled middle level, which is 37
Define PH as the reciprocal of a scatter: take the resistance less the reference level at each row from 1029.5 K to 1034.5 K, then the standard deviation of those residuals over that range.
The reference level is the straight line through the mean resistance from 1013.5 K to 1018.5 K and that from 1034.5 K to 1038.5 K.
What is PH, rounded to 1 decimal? 0.4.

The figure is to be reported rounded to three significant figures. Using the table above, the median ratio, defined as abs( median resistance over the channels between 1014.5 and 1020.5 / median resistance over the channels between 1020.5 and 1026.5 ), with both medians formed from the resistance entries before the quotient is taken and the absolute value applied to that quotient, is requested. 1.36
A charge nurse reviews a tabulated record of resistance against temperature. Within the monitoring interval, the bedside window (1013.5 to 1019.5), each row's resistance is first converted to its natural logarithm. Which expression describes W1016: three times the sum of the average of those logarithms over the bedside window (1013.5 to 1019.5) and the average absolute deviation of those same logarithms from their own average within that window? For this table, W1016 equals 12.0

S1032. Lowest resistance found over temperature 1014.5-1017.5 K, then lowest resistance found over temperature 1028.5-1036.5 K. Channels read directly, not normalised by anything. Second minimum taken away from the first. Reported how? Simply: 17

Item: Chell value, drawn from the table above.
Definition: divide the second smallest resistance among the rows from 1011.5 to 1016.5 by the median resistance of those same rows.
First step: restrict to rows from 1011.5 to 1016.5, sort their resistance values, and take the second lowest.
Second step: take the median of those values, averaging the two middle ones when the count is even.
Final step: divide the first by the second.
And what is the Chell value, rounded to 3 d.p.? 0.948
